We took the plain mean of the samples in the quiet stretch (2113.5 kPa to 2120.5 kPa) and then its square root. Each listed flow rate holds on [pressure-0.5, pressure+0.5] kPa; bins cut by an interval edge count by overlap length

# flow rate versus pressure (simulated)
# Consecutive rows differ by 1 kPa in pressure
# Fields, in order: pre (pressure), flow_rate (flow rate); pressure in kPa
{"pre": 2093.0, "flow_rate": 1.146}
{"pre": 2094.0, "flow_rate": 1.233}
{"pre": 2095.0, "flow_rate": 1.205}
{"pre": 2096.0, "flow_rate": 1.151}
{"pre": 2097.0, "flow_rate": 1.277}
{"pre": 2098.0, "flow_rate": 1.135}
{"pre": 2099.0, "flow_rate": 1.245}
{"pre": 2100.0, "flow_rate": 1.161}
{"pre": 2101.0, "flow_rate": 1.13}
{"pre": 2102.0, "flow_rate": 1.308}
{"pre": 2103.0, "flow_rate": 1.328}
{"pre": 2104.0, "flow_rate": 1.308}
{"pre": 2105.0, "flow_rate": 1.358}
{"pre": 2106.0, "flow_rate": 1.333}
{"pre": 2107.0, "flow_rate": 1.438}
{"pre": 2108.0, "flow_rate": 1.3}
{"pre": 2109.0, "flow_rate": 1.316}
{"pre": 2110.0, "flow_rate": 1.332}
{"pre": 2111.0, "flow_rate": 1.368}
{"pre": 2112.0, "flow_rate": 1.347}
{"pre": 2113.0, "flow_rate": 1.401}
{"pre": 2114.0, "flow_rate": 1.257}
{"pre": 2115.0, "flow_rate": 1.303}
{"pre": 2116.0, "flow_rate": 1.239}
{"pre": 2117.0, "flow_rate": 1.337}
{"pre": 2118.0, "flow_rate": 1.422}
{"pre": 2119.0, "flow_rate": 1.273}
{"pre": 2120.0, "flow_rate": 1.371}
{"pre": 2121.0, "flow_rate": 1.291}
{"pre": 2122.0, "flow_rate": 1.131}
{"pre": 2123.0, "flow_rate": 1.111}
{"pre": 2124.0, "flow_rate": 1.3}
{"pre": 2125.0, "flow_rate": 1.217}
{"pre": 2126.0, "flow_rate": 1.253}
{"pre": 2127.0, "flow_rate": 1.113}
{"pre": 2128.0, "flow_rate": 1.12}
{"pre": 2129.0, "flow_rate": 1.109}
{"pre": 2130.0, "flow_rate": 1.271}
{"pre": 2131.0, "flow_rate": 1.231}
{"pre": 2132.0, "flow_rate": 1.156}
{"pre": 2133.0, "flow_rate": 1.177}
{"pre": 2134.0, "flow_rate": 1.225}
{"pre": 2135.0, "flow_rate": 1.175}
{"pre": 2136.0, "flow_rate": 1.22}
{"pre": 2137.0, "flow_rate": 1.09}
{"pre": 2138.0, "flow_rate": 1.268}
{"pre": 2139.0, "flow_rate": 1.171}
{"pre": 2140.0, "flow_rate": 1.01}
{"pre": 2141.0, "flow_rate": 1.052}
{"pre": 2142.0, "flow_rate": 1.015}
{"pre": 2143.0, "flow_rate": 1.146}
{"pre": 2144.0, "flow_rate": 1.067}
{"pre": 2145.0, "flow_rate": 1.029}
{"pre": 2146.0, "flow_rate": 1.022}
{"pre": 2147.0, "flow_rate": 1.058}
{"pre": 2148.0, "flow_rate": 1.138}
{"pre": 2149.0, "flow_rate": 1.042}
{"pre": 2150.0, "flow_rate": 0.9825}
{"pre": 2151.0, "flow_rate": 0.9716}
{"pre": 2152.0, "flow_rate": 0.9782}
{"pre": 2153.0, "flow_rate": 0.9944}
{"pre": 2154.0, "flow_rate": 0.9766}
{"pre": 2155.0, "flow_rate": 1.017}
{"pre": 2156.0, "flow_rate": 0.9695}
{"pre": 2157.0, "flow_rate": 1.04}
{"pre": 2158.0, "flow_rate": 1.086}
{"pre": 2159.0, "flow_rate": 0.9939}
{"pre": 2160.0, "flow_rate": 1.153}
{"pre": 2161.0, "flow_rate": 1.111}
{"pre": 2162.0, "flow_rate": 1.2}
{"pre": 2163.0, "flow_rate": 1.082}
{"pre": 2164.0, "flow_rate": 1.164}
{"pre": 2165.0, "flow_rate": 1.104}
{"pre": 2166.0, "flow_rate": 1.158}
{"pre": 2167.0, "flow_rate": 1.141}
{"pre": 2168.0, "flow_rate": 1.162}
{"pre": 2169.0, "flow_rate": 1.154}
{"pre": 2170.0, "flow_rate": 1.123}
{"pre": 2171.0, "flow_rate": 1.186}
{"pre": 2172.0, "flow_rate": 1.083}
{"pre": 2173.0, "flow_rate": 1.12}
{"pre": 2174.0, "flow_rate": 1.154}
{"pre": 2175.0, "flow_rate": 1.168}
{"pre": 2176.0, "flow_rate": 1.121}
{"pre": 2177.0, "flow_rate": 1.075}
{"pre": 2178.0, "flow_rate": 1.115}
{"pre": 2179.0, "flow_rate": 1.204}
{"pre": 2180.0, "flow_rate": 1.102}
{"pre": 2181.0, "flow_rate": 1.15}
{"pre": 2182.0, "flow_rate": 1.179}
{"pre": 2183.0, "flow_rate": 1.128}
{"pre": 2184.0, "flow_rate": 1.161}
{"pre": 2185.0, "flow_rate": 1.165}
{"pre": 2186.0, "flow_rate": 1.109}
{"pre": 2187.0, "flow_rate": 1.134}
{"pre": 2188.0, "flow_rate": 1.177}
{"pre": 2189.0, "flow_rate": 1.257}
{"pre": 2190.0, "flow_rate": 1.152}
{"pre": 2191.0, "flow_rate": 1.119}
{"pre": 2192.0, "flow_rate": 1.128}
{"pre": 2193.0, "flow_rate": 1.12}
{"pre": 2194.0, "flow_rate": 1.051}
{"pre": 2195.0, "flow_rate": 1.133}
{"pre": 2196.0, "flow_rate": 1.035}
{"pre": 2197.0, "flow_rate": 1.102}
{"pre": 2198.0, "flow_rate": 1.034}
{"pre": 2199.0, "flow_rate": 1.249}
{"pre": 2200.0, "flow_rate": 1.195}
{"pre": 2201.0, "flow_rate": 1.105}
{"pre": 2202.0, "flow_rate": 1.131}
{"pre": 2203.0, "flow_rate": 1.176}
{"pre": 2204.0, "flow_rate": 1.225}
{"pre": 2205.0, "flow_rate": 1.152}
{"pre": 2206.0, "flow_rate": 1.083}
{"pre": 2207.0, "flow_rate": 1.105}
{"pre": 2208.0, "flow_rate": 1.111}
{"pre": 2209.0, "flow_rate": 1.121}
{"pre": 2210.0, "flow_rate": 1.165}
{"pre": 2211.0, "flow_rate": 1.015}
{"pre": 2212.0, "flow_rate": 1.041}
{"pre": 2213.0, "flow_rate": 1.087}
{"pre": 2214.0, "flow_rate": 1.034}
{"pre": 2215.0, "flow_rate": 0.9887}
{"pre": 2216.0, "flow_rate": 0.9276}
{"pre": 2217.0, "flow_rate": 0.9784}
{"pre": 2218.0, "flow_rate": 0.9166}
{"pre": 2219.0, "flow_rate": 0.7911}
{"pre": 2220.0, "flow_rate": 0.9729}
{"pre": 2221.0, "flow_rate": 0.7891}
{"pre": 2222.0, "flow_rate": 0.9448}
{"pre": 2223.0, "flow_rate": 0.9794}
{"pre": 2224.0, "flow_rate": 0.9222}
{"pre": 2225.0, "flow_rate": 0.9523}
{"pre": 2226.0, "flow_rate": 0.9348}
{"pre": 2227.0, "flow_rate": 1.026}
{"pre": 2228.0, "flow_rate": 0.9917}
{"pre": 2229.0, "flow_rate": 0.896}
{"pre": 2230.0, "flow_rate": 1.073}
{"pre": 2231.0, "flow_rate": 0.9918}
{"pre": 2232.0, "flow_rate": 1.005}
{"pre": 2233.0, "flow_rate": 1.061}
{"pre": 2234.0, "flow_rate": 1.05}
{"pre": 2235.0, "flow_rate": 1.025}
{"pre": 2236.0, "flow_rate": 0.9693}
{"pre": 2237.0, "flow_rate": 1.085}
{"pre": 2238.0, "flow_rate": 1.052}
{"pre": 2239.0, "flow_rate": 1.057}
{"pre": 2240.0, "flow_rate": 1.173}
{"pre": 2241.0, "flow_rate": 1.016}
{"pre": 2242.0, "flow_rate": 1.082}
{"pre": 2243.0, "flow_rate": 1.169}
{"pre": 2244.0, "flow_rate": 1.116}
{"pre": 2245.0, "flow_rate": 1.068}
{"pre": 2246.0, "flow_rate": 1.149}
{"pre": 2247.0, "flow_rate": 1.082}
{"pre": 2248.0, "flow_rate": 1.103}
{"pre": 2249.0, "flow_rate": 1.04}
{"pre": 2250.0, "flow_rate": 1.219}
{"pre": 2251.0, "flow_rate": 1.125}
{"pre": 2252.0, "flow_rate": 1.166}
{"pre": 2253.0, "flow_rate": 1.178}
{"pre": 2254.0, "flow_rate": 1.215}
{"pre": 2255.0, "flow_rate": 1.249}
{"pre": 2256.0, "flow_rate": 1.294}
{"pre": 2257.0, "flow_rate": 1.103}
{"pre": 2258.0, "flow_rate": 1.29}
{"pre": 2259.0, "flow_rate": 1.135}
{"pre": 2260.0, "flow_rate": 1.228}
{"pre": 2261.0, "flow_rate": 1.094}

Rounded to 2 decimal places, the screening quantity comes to 1.15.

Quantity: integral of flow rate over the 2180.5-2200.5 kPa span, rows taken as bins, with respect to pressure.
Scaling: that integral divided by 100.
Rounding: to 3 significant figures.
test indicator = 0.228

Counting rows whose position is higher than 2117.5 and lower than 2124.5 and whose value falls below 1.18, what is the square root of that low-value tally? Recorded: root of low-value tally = 1.41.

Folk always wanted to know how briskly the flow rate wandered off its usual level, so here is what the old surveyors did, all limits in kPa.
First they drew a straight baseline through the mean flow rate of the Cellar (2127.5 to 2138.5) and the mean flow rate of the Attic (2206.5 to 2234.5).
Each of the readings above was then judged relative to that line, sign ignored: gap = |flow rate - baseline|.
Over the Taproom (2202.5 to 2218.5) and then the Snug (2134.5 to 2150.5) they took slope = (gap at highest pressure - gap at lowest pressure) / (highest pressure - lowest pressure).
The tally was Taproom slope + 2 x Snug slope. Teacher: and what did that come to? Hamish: 0.017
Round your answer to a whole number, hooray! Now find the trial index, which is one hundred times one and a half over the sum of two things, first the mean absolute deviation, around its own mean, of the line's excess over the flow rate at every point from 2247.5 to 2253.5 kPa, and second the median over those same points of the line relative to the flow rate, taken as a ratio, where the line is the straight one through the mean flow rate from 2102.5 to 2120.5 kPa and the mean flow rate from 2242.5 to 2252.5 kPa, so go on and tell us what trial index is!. 146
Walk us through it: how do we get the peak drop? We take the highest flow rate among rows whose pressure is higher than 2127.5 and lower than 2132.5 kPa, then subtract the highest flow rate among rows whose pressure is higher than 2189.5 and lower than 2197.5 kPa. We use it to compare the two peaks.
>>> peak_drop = 0.12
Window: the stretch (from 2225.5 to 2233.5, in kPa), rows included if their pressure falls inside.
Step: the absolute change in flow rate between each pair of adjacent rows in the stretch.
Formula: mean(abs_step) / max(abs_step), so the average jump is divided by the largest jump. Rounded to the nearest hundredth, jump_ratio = 0.44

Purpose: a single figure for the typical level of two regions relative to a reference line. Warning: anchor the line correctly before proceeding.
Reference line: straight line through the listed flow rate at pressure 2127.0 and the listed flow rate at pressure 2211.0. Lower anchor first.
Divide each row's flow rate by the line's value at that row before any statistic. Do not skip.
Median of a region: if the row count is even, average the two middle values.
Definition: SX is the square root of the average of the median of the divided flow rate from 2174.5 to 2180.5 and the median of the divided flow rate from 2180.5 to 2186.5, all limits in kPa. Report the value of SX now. 1.040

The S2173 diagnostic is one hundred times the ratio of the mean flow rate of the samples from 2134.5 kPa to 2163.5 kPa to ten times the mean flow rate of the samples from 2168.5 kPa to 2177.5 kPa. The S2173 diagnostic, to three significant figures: 9.46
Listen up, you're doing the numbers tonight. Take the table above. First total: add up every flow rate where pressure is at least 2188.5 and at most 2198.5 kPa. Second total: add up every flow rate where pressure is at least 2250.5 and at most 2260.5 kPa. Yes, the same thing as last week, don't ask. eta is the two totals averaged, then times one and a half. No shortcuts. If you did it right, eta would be 17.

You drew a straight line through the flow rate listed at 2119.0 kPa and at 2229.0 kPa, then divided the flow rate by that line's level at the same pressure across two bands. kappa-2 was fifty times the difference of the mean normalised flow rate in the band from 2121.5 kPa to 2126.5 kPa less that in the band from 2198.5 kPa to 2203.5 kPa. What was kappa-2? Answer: -11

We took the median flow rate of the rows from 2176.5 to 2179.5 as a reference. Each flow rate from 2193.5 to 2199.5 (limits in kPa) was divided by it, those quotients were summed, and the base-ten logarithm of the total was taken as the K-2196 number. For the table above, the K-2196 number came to 0.773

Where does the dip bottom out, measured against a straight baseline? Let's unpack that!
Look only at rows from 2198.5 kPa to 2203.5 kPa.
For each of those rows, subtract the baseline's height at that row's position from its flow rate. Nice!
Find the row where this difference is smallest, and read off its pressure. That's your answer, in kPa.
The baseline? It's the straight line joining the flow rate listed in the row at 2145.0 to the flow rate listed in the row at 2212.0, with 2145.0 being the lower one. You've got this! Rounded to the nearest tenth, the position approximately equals 2201.0 kPa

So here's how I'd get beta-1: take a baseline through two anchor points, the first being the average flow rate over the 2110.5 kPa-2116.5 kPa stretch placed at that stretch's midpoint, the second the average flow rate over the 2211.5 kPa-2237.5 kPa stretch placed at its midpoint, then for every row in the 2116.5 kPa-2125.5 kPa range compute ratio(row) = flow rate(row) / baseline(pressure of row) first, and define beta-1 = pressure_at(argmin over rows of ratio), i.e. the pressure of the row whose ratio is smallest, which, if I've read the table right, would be 2123.0 kPa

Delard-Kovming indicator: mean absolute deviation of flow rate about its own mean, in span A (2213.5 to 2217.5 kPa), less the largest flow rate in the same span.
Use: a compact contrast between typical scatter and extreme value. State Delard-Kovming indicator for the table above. -1.00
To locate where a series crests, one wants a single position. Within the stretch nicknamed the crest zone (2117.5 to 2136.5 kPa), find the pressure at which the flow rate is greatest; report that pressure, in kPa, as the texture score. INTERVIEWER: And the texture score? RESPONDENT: 2118.0 kPa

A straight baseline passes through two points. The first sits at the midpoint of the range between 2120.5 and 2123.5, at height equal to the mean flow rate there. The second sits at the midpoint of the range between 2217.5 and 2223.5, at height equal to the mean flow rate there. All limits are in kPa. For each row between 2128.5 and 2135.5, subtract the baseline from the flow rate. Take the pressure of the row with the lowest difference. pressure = 2129.0 kPa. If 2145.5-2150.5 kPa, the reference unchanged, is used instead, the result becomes 2150.0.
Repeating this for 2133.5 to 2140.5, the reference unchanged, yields 2140.0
